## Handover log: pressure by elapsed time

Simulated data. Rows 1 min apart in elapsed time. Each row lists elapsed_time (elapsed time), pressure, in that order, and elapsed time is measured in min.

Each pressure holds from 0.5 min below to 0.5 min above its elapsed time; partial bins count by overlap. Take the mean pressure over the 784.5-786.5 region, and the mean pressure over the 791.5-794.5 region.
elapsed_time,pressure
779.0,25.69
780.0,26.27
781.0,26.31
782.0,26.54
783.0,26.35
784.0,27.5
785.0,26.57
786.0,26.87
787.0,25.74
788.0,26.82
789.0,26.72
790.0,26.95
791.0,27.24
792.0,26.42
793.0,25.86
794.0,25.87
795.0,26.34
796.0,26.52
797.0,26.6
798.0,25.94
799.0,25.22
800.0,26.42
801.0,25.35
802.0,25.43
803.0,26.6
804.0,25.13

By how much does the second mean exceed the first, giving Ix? -0.67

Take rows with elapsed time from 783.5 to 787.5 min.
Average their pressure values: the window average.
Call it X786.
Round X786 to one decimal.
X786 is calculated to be 26.7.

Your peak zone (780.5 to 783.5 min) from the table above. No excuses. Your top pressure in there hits 26.54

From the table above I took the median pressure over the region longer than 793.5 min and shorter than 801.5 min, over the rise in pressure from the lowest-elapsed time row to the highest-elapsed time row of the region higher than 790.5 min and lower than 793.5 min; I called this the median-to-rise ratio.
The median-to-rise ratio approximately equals -19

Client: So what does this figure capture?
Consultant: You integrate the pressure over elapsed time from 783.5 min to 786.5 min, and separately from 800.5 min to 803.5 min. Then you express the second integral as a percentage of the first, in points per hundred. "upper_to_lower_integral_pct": 95.6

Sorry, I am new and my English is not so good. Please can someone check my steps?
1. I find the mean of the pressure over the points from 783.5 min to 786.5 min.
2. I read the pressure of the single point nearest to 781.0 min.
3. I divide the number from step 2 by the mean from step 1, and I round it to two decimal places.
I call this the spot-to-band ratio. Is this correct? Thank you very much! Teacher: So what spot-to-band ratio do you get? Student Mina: 0.98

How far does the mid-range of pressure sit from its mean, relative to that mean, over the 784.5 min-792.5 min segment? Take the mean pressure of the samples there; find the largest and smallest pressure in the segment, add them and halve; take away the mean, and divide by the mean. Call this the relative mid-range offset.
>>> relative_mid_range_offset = -0.007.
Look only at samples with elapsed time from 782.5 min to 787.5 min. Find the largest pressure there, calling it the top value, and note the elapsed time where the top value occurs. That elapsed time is 784.0 min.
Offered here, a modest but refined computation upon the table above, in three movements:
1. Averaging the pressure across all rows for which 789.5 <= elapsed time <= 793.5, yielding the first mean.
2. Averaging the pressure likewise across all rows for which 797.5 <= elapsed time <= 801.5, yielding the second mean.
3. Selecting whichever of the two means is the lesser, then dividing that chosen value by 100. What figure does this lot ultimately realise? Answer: 0.257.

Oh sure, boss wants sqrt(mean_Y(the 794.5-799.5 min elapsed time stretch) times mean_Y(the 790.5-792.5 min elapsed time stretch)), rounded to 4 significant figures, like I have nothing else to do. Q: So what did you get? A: 26.47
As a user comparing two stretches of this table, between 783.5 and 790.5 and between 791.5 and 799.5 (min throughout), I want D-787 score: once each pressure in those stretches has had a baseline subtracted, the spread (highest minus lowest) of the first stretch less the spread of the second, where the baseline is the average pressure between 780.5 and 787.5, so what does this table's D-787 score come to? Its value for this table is 0.4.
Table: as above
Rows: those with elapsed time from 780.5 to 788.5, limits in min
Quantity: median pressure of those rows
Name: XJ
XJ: 26.6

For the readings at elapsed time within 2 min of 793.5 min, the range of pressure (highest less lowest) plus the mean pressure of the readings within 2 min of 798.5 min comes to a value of 26.6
